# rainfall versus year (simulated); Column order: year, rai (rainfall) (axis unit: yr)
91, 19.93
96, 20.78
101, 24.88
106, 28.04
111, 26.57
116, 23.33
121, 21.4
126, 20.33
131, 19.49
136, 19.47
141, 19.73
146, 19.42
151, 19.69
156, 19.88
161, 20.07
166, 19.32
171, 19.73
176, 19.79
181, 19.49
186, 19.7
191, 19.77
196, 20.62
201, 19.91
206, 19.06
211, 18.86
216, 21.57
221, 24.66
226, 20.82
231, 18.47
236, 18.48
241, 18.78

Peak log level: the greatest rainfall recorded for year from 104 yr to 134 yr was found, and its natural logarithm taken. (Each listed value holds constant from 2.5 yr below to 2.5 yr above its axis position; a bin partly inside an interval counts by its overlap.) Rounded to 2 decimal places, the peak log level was 3.33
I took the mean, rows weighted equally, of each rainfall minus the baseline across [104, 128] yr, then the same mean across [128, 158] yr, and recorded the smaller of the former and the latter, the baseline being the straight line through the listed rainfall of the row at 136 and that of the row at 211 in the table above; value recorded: 0.2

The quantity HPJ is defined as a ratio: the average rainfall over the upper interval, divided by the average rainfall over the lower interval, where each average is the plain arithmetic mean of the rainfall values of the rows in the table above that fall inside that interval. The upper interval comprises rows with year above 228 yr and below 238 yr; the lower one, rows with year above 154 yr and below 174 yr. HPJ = 0.94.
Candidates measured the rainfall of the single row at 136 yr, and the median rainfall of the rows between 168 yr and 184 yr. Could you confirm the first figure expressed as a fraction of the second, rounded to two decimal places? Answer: 0.99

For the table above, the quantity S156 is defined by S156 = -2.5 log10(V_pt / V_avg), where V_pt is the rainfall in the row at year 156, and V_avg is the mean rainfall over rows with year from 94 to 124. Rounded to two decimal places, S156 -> 0.21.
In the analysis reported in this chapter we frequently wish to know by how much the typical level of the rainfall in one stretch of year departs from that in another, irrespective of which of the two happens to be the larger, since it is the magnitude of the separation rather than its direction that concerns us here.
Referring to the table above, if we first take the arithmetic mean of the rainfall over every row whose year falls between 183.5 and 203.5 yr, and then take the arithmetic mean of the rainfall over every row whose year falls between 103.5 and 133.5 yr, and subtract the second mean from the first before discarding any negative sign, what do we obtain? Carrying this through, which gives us 3.2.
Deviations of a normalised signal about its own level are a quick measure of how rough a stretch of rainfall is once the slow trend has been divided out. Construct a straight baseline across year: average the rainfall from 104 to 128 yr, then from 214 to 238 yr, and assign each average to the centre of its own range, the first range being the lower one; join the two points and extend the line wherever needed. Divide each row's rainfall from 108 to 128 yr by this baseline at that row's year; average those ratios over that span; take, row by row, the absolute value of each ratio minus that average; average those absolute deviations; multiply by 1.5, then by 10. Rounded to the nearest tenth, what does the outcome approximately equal 1.2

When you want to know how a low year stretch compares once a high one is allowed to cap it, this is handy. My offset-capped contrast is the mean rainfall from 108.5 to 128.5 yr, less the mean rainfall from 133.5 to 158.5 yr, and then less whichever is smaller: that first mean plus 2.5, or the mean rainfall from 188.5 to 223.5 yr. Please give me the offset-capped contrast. -17.4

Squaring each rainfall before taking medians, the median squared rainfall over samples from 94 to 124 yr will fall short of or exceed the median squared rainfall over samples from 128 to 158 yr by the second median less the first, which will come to -198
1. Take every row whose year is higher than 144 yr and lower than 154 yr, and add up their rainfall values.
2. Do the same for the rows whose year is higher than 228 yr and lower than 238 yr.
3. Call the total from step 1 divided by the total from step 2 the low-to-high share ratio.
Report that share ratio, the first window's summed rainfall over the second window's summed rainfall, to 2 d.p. 1.06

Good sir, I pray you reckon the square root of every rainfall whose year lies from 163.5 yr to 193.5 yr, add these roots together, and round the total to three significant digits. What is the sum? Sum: 26.6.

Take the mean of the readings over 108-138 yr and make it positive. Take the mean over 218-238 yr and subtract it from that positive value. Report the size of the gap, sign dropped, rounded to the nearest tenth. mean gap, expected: 1.2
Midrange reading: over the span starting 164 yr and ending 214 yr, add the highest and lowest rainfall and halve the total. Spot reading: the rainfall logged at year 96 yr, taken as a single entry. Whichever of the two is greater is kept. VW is 20.78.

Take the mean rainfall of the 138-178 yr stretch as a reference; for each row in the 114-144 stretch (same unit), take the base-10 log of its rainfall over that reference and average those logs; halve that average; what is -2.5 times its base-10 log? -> 5.1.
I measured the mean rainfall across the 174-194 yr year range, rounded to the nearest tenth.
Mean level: 19.7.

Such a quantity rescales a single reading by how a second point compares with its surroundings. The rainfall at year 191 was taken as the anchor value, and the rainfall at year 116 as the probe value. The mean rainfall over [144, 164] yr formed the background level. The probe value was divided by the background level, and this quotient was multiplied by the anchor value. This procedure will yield 23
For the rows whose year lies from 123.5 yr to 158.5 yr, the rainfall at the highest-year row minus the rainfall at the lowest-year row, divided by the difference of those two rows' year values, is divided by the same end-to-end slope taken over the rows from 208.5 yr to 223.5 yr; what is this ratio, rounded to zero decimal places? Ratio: 0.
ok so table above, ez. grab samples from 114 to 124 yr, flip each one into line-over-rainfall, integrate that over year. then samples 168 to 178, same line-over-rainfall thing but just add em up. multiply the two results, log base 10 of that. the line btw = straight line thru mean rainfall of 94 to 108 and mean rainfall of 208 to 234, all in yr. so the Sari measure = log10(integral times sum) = 1.39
